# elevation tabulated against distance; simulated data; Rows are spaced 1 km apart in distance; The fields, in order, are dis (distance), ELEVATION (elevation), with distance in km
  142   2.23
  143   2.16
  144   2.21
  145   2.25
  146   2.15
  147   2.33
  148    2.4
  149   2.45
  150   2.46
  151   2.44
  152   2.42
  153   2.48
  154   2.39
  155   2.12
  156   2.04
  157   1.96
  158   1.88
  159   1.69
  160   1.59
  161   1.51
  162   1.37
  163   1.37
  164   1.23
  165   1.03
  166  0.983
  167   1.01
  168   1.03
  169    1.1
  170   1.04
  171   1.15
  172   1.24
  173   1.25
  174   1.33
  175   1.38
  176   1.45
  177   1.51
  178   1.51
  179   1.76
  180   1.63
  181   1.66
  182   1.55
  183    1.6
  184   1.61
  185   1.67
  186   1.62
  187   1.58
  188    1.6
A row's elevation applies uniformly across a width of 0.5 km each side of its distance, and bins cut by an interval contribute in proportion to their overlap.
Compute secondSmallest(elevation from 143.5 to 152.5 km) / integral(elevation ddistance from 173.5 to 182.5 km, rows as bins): 0.16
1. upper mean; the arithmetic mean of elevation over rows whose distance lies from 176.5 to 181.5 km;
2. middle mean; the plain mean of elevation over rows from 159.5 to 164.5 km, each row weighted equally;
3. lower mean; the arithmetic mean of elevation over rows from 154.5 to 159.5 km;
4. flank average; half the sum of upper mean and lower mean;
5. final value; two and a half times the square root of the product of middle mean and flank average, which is 4.0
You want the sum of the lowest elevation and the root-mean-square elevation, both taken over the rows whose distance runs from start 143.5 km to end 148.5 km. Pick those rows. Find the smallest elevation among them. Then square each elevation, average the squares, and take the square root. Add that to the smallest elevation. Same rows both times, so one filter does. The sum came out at 4.4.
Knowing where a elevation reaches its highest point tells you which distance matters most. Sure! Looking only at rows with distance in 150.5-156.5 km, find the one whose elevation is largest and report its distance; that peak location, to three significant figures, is 153 km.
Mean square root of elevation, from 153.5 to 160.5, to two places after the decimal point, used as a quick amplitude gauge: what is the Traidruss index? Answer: 1.39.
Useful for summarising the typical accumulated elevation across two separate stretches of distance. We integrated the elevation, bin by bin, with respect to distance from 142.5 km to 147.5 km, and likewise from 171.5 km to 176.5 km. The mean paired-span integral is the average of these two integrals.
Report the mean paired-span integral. 8.9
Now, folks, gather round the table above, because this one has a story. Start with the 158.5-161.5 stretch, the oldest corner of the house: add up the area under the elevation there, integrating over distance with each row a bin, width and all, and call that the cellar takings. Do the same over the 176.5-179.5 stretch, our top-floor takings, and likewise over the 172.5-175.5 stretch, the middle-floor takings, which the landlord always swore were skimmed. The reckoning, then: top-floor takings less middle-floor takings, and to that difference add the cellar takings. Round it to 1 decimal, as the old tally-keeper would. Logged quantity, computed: 5.6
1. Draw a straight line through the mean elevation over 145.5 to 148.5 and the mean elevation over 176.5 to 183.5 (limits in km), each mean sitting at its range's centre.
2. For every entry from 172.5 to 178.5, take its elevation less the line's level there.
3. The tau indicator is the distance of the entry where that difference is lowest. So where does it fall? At 173 km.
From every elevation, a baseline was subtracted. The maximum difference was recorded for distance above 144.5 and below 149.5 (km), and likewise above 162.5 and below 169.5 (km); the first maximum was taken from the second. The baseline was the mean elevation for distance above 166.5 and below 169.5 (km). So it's -1.1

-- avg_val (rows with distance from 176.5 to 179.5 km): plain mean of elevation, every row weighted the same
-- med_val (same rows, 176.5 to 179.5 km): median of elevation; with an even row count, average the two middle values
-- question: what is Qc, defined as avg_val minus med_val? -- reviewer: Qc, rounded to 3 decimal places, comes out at 0.083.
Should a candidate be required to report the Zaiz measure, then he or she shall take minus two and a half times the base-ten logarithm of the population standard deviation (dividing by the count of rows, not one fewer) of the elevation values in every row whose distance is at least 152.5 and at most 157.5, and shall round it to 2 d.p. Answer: 1.74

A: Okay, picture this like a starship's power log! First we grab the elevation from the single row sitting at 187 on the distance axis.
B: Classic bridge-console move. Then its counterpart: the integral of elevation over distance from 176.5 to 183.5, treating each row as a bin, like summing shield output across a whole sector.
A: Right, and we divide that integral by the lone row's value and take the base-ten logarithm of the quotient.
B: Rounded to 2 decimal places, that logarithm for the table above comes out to 0.85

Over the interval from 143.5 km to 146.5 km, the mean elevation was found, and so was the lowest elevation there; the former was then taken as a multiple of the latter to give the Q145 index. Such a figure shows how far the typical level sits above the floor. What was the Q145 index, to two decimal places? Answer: 1.02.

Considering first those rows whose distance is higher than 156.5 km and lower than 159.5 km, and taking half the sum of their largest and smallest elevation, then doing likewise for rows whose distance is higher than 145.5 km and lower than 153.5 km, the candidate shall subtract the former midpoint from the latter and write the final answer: 0.5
